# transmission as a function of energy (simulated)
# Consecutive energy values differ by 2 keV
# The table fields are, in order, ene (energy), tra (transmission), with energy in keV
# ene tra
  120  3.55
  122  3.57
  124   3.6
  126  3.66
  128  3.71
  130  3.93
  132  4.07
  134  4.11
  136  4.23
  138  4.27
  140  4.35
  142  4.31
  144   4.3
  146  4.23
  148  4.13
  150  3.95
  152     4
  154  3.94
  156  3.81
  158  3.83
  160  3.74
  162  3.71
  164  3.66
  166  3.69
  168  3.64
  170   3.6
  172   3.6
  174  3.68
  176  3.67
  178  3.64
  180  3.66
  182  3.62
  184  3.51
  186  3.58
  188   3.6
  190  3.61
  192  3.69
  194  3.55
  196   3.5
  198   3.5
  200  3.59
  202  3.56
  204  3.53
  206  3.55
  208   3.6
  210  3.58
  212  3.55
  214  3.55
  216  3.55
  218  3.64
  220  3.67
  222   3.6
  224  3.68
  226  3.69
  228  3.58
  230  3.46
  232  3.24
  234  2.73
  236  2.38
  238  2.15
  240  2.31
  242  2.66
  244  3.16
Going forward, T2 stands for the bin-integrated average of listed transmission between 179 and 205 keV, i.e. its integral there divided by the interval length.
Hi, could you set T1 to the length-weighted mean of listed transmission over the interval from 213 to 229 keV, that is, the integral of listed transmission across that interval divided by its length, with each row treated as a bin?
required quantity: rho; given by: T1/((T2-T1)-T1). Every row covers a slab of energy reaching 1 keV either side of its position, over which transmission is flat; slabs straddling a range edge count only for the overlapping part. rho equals -0.99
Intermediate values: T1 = 3.62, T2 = 3.6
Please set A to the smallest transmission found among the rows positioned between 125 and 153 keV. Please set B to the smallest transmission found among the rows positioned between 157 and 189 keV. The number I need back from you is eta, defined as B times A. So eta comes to 13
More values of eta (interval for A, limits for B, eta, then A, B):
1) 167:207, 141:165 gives 13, 3.5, 3.66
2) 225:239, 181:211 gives 8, 2.15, 3.5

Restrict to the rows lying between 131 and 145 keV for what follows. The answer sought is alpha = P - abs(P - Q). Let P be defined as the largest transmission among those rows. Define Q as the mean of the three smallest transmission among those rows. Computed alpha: 4.14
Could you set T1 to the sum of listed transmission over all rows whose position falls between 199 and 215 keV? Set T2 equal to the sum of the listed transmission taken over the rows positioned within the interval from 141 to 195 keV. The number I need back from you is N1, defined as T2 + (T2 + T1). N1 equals 232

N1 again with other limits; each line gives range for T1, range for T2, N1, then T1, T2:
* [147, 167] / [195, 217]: 117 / 38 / 39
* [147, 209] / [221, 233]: 156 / 114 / 21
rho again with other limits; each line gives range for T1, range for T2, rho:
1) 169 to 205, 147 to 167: -1.08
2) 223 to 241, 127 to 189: -1.38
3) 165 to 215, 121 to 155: -1.13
